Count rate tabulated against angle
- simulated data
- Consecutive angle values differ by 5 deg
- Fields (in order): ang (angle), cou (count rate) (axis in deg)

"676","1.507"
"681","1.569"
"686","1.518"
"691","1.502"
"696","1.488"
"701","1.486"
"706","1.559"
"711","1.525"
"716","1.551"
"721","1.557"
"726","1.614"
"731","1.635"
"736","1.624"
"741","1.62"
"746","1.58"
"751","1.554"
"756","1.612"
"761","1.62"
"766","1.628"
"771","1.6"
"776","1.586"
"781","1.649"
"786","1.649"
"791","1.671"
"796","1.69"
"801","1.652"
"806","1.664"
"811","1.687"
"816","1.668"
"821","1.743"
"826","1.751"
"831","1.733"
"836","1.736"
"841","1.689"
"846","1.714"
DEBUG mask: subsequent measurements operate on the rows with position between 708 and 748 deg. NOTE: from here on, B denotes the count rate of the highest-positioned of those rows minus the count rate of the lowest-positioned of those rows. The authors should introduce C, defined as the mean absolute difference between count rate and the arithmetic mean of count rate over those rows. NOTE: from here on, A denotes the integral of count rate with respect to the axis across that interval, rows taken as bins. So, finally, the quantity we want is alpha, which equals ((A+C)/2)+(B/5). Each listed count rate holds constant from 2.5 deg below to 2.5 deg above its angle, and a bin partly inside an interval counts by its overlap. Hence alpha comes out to 31.8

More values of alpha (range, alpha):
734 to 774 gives 32.1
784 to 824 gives 33.6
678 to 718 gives 30.5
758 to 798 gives 32.7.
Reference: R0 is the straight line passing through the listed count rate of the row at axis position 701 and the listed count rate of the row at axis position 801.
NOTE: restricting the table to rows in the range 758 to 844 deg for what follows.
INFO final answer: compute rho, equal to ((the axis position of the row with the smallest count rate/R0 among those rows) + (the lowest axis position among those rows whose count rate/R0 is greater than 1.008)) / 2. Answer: 801.0 deg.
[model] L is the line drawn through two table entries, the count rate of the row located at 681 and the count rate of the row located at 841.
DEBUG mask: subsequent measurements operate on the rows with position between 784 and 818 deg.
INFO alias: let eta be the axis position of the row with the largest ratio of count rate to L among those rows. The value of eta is 796 deg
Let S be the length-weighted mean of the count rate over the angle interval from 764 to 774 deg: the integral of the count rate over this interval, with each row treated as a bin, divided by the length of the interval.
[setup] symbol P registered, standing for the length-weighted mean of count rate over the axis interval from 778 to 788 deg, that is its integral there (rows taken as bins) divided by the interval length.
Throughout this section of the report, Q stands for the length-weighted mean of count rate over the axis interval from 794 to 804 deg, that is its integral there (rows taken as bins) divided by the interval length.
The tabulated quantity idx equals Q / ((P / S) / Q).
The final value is 2.7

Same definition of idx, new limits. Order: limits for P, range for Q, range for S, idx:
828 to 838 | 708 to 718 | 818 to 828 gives 2.4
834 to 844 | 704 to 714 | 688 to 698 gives 2.1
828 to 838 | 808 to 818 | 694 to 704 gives 2.4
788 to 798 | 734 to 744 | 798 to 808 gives 2.6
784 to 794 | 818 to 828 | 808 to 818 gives 3.1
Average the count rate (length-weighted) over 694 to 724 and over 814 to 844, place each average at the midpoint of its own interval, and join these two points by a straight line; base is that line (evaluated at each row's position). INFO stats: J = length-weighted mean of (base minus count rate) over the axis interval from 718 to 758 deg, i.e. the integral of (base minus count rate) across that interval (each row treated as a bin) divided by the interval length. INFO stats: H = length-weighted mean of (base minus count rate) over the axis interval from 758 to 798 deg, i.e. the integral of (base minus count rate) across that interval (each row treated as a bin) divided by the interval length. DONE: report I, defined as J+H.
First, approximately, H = 0.004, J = -0.02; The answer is -0.019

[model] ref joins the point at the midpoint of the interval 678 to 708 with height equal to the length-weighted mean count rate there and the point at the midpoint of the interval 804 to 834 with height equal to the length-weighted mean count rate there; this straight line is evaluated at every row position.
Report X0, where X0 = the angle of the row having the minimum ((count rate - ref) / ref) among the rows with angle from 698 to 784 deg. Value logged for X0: 776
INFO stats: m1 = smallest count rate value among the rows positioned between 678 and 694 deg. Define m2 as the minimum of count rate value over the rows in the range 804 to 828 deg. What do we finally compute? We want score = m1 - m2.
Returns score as -0.16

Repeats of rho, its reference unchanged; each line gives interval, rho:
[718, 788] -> 748.5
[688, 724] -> 696.0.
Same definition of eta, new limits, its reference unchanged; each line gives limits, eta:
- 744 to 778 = 766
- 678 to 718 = 681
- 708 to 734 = 731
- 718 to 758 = 731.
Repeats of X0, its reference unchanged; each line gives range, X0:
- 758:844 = 776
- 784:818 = 816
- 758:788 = 776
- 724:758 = 751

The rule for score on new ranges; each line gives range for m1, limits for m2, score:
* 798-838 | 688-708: 0.17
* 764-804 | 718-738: 0.03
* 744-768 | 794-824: -0.10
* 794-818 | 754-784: 0.07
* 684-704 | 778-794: -0.16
